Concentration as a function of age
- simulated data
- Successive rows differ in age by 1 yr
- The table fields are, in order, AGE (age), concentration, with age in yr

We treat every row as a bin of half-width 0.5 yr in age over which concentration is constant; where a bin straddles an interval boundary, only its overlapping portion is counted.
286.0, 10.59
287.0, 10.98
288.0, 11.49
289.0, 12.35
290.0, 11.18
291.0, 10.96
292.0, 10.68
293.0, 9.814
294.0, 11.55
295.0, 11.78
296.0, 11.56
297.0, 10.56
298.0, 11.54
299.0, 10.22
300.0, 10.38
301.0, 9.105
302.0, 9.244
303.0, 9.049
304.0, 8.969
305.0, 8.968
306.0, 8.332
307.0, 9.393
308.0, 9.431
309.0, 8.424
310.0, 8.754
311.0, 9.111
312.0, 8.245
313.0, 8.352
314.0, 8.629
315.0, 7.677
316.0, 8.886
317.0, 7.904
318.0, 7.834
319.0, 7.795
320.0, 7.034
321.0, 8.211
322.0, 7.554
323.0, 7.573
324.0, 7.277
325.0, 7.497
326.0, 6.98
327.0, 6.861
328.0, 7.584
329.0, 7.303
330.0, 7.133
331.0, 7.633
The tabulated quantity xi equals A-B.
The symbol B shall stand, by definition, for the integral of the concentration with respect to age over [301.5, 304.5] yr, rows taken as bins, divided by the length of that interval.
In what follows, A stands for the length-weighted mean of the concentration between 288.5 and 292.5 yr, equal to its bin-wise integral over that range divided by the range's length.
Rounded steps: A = 11.3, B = 9.1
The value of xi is 2.2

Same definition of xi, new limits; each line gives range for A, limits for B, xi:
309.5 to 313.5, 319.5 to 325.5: 1.1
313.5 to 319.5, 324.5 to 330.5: 0.9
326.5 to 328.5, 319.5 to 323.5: -0.4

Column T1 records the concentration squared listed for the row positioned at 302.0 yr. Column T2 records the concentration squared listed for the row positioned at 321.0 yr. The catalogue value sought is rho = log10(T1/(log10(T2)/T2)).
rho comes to 3.5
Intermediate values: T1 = 85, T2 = 67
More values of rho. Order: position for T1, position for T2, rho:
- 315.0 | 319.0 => 3.3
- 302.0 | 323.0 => 3.4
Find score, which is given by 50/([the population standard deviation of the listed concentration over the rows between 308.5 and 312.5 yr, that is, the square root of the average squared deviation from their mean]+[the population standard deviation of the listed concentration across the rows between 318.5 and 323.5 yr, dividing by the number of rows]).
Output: 70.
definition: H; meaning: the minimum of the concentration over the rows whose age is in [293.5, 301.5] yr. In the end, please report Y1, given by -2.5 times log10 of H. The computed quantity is -2.4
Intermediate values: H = 9.105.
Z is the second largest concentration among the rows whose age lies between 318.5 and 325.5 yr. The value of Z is 7.795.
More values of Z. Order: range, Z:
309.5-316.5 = 8.886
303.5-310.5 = 9.393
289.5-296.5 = 11.56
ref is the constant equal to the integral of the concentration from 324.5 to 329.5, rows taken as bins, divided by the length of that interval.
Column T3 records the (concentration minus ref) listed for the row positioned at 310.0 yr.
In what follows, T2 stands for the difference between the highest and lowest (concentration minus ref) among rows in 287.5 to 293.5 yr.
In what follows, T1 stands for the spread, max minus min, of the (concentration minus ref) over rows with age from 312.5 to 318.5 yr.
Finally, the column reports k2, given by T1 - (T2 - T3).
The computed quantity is 0.2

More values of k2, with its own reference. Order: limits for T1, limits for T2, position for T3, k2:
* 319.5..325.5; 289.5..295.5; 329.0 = -0.7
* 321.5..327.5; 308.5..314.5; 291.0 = 3.6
